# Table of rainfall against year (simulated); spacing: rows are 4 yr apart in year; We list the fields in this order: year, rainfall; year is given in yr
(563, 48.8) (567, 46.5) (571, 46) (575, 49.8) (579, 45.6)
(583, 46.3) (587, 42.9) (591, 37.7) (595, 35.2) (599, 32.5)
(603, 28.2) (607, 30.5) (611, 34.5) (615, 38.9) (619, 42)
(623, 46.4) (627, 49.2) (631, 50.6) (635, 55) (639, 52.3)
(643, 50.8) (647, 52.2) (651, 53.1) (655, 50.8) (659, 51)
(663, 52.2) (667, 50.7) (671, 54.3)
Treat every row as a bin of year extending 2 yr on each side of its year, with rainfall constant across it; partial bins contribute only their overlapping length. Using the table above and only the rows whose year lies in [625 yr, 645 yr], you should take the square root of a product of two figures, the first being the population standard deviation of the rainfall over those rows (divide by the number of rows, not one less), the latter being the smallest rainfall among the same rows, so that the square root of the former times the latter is 9.9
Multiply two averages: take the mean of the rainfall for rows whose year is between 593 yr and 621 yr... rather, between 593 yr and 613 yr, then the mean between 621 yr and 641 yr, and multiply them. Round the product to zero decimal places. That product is 1632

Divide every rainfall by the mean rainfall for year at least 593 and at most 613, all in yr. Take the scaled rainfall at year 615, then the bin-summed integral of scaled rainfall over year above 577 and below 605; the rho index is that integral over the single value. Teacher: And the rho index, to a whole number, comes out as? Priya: 28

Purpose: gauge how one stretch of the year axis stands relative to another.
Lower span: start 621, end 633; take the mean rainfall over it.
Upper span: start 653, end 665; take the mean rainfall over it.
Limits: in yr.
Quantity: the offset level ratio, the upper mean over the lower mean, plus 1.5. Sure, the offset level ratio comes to 2.55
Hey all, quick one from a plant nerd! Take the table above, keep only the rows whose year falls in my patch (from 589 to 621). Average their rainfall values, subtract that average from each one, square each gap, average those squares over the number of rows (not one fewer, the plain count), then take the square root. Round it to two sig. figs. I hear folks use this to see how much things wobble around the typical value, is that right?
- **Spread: 4.2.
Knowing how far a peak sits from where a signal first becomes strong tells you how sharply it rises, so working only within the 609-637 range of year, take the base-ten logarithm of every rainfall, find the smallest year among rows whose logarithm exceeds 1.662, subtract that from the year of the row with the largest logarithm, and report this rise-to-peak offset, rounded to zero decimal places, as 12 yr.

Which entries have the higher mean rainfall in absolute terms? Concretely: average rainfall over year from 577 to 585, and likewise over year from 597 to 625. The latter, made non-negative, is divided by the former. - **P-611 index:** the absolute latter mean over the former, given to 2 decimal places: 0.79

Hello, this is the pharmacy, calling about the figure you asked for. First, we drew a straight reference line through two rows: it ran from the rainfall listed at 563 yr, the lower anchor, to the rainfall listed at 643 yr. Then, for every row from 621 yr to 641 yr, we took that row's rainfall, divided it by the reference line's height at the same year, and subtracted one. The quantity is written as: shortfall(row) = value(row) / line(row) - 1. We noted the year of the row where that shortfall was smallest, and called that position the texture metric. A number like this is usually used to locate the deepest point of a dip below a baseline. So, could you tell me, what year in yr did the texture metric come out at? 623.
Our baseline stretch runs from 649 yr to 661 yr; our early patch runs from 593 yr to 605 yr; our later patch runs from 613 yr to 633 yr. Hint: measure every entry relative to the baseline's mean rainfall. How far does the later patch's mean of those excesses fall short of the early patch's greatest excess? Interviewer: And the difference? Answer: -10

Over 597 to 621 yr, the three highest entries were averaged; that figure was 38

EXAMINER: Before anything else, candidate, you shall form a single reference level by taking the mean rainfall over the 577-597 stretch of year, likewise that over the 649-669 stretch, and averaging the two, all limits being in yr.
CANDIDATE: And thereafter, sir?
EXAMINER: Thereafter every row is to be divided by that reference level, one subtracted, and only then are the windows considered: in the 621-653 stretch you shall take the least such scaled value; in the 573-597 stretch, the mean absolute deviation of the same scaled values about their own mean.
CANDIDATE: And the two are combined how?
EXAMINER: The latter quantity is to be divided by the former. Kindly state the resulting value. -28.8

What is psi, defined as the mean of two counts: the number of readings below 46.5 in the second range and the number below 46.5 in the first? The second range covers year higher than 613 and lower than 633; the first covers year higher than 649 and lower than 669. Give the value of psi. 1.5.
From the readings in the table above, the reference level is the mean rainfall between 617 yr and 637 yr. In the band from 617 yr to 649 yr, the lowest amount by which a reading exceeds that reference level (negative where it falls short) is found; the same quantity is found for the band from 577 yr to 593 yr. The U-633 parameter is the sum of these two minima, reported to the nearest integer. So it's -18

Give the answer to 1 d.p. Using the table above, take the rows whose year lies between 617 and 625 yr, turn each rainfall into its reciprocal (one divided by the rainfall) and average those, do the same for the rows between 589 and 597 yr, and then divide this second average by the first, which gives 1.2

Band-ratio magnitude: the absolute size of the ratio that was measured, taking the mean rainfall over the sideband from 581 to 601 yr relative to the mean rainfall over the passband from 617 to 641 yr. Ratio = 0.79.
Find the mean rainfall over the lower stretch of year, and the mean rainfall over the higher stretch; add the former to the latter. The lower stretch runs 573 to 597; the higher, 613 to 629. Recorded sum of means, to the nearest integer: 87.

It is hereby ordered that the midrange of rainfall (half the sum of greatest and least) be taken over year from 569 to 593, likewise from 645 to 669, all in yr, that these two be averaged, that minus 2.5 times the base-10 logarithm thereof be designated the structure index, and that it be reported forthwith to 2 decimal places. -4.20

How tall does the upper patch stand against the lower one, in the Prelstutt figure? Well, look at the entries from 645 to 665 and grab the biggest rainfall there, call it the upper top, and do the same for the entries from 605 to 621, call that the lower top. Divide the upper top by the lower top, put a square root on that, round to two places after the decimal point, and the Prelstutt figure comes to 1.12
